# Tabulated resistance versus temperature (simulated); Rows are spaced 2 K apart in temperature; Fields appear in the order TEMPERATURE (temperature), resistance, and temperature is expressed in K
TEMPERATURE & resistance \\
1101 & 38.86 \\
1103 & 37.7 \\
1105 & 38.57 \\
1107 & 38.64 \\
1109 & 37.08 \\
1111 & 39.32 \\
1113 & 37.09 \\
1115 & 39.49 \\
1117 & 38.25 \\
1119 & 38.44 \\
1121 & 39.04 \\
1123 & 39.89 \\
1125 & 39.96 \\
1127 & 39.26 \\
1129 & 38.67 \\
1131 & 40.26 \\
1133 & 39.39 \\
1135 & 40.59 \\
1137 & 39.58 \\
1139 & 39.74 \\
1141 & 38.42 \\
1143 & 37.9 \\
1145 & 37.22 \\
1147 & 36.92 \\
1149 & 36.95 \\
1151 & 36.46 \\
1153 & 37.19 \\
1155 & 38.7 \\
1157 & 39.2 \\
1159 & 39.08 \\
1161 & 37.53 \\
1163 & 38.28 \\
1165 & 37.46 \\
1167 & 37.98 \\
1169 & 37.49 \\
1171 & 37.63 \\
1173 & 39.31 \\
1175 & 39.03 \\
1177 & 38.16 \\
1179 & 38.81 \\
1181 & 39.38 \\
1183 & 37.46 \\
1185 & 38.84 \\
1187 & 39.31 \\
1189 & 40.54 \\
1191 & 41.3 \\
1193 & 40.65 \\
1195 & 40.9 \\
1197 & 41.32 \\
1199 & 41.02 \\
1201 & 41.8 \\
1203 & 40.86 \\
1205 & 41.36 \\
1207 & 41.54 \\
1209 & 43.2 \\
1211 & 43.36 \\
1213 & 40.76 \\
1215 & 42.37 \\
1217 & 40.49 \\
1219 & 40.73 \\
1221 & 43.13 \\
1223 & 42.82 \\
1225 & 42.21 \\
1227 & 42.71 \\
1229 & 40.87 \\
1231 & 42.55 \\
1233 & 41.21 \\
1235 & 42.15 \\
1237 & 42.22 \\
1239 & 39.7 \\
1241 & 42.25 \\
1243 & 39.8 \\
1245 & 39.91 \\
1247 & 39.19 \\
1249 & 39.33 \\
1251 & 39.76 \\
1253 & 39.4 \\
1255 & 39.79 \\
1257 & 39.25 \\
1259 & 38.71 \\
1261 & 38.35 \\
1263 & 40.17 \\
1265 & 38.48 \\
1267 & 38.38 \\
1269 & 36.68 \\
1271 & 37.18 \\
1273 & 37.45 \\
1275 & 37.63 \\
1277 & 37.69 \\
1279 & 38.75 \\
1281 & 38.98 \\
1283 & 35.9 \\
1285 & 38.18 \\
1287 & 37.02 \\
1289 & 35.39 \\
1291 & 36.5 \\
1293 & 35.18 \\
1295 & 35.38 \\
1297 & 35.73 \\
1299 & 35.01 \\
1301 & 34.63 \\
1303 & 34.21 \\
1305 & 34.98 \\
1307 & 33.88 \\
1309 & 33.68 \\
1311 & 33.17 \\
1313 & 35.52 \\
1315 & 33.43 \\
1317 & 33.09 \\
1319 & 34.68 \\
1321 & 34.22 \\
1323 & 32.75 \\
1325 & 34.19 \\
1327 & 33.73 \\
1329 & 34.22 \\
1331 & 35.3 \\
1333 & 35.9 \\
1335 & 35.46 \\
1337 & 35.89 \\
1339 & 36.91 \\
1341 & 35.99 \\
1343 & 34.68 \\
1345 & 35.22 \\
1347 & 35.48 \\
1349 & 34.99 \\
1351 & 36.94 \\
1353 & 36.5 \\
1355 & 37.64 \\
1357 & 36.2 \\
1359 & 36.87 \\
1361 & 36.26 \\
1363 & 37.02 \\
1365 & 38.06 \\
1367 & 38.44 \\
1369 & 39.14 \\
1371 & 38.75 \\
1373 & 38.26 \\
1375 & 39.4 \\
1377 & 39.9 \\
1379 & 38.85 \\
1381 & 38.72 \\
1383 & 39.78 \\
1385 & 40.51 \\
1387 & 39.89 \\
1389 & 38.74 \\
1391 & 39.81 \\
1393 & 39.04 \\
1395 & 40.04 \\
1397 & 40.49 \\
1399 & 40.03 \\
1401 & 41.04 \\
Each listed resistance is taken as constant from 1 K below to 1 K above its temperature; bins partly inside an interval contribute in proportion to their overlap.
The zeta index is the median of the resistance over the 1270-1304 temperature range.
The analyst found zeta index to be 36.5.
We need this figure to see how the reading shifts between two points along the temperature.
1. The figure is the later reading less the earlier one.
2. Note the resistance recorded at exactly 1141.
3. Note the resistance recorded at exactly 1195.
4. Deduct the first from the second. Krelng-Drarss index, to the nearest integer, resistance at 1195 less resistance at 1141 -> 2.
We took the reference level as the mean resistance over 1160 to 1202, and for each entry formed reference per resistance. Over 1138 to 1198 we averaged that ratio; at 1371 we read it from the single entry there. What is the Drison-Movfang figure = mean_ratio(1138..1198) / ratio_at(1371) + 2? 3.00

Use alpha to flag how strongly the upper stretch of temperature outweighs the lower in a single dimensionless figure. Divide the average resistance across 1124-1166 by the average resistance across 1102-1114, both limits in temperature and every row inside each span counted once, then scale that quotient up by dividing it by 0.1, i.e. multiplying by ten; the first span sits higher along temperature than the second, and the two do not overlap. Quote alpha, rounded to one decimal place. 10.1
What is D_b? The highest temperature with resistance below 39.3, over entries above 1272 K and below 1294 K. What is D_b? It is 1293 K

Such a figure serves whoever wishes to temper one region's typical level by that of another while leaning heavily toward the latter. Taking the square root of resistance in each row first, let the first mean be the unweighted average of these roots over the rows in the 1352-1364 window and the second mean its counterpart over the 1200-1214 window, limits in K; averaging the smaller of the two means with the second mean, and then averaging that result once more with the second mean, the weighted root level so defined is 6.37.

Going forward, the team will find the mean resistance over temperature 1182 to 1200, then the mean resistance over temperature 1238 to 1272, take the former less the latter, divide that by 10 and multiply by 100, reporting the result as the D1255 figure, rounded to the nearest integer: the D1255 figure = 10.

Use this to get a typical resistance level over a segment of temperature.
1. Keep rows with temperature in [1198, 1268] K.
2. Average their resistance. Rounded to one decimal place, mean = 40.9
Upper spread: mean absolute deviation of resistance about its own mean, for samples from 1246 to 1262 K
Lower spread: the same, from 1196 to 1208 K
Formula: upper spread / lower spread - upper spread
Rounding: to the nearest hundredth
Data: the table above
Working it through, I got 1.06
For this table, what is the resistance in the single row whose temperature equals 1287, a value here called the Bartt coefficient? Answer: 37.02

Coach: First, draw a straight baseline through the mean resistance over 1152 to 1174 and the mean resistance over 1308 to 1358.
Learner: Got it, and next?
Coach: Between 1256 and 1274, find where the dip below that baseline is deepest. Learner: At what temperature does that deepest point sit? 1269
